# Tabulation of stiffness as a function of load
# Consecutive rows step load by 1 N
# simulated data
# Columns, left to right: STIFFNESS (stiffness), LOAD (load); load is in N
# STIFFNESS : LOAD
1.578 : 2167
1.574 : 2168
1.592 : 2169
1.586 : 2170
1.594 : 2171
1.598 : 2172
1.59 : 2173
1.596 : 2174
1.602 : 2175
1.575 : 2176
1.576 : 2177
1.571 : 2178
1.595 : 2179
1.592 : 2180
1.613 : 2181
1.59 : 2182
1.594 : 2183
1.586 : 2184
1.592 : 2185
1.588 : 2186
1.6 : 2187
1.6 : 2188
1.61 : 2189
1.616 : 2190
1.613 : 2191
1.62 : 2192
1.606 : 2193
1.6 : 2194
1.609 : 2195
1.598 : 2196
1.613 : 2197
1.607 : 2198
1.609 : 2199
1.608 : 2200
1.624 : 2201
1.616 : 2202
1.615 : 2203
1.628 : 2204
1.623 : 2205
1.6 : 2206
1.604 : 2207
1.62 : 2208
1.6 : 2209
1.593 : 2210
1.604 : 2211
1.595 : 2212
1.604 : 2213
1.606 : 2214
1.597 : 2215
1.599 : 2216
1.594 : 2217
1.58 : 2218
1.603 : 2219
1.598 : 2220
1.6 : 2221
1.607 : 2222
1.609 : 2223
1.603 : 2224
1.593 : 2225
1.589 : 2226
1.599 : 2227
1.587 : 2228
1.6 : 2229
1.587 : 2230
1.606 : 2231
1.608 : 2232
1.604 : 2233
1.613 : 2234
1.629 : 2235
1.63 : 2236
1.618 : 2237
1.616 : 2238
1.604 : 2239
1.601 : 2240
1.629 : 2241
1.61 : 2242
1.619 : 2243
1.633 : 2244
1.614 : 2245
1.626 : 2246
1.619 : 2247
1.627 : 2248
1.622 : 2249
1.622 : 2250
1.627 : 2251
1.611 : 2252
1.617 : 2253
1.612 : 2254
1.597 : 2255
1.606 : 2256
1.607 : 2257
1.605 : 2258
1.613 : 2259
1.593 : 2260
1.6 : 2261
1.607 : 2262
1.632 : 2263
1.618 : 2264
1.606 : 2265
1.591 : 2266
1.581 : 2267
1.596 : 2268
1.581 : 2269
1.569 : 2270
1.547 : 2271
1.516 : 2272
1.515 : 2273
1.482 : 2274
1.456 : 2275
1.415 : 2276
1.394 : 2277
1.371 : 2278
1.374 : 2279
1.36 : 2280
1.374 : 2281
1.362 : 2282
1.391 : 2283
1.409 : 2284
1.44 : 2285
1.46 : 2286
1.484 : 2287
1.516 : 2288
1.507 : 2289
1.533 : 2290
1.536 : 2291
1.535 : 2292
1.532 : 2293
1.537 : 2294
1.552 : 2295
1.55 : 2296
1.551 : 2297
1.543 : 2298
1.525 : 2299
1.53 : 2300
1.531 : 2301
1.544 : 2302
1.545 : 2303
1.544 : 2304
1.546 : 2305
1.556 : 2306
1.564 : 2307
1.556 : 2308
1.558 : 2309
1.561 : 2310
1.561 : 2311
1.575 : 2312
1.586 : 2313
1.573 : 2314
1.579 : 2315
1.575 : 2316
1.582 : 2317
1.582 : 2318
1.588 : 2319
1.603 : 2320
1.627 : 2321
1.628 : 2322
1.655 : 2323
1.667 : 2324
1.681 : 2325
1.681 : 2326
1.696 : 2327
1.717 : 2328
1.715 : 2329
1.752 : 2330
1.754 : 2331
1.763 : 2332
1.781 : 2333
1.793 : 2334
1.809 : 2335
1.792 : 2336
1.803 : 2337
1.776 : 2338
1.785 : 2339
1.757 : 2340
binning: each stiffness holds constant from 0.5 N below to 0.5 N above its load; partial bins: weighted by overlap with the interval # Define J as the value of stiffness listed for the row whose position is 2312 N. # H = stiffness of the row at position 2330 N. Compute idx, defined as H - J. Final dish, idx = 0.18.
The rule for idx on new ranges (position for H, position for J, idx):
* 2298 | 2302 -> 0.00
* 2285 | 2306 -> -0.12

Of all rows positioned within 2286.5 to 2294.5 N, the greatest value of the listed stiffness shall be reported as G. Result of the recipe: 1.537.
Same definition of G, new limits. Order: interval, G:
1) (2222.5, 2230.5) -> 1.609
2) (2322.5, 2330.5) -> 1.752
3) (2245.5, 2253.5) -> 1.627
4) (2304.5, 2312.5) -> 1.575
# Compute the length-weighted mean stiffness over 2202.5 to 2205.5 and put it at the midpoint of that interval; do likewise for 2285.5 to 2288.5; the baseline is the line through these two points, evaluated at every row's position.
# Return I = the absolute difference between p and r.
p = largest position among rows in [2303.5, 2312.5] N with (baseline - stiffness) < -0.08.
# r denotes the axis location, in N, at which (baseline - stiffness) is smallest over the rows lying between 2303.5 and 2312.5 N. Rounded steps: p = 2312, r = 2312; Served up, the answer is 0 N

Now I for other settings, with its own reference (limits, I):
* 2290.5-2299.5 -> 0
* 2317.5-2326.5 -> 0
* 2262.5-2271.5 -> 2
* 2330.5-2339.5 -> 4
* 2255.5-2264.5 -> 1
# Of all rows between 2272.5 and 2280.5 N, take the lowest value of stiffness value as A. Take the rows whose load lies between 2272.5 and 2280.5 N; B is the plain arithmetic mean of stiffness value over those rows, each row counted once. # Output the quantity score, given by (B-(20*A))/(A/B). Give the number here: -26.9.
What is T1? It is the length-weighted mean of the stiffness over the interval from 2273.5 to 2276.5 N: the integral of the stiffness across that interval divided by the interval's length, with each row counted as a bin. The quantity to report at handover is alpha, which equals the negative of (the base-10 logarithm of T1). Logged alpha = -0.162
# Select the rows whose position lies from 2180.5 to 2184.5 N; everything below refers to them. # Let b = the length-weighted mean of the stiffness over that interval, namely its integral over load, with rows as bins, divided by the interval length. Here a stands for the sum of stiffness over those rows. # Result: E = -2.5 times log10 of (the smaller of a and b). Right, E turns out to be -0.507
